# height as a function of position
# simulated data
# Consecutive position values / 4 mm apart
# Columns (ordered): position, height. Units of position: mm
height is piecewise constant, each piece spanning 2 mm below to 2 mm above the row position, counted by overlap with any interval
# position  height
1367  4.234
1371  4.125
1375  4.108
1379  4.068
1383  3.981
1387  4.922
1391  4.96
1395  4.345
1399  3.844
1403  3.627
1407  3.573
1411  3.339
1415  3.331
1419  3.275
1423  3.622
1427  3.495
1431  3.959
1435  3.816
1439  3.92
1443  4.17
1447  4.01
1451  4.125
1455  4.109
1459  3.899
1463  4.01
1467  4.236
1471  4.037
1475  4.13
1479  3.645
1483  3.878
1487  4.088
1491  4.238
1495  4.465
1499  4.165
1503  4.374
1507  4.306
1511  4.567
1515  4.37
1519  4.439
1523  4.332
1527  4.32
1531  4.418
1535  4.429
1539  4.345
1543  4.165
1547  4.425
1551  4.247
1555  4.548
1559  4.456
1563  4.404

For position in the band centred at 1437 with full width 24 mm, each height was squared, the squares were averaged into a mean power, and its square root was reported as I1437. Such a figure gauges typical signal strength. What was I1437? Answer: 3.90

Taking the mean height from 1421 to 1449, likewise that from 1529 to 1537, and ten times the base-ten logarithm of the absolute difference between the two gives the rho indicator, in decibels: -2.5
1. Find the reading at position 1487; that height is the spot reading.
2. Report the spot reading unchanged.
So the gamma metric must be 4.088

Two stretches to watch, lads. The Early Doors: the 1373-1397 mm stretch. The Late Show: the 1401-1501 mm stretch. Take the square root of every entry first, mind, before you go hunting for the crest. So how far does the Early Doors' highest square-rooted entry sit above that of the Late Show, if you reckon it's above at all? 0.11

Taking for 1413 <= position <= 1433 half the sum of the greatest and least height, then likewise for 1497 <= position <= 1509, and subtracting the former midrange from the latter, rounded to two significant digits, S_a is 0.65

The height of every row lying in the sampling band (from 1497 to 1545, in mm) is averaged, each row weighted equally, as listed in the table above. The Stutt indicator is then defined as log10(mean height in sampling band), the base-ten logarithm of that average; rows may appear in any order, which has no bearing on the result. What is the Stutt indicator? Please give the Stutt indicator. 0.639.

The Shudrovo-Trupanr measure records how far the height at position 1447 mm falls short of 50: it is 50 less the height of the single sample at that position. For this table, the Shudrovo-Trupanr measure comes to 46.0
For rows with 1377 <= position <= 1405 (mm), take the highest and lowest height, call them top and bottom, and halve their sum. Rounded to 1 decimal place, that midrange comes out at 4.3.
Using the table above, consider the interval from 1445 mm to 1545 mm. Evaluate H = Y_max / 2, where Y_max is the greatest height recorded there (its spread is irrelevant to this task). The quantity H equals 2.28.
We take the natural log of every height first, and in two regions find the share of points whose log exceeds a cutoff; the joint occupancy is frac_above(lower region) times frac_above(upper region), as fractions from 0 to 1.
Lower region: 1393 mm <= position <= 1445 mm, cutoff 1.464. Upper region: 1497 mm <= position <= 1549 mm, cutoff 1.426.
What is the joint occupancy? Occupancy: 0.077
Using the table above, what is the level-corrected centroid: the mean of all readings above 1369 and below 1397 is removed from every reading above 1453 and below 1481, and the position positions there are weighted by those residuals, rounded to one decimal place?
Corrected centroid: 1468.5 mm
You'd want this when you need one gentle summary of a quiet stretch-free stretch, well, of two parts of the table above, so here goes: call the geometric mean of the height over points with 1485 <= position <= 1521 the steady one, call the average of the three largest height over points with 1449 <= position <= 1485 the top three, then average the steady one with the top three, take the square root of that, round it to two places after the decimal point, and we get 2.06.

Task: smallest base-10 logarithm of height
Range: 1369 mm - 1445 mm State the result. 0.515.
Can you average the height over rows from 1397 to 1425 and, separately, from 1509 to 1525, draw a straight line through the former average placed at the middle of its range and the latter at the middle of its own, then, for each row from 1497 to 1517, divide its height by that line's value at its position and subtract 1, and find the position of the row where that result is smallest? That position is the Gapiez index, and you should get 1499 mm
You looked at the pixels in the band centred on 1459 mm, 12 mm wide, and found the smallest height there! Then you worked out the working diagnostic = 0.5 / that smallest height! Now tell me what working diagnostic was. 0.128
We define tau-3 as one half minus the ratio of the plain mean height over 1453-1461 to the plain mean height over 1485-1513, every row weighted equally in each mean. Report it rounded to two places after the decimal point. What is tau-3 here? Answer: -0.43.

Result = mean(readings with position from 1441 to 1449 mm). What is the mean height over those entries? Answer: 4.09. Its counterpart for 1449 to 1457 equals 4.12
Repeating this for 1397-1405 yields 3.74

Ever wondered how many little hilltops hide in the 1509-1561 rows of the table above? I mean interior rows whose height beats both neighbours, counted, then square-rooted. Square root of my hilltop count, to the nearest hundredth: 2.00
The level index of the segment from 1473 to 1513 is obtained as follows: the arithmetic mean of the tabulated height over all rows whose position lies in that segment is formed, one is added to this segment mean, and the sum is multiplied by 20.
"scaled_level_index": 104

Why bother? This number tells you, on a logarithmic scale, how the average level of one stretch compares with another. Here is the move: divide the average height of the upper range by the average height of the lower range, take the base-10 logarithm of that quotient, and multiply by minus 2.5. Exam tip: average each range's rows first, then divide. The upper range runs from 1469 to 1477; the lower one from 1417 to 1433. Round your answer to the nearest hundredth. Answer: -0.14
